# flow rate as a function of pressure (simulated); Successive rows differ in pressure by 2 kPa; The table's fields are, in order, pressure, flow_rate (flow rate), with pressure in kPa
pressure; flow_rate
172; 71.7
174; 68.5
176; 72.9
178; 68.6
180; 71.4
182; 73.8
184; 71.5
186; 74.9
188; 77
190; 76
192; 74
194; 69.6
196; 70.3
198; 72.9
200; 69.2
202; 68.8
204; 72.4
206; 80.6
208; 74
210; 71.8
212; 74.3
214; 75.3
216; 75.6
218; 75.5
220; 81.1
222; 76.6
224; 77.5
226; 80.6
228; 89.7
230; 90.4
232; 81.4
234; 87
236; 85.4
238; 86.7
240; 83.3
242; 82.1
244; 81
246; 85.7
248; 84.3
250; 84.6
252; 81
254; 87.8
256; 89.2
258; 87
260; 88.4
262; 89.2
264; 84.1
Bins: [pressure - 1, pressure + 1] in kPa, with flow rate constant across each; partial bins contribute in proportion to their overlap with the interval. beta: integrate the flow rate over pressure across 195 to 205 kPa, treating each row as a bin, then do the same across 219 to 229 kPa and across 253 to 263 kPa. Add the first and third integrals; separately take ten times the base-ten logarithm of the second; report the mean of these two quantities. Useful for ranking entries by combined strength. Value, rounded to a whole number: 810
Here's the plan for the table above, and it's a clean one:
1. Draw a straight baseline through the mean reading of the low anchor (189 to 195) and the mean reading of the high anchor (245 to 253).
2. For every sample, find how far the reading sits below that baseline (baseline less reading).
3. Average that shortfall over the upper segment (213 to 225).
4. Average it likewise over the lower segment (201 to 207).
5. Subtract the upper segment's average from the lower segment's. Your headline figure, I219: 0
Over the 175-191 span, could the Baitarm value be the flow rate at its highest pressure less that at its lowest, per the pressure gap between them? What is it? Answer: 0.22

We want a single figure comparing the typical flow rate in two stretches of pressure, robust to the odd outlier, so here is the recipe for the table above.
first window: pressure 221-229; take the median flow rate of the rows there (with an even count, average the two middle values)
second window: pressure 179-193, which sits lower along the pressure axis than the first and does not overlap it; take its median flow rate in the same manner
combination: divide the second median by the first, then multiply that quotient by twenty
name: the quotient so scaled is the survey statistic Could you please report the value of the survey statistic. 18.7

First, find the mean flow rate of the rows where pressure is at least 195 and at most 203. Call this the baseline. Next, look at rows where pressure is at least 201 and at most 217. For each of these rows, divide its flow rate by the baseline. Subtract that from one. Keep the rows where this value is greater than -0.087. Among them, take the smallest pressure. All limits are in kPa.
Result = 202 kPa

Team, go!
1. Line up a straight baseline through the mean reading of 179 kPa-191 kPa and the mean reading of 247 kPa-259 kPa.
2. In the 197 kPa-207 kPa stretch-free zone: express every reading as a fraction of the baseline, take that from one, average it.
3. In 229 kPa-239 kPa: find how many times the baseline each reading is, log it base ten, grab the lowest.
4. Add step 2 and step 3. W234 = 0.05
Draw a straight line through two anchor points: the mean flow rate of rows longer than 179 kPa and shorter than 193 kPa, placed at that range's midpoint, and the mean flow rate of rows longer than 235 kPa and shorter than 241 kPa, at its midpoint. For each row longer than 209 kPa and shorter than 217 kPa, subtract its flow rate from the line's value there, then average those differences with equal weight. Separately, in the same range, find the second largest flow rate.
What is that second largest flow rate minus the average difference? 70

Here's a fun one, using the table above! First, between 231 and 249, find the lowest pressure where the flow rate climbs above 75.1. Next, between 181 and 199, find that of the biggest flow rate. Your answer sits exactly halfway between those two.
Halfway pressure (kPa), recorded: 210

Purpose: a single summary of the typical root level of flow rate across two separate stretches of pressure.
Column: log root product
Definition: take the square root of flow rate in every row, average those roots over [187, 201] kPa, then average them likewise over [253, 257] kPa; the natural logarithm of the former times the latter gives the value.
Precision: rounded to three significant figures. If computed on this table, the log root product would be 4.38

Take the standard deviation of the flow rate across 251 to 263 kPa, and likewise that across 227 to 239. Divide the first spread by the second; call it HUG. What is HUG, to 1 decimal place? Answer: 1.0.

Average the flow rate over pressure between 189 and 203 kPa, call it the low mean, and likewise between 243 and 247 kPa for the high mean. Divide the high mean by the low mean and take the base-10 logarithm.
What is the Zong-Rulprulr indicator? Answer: 0.066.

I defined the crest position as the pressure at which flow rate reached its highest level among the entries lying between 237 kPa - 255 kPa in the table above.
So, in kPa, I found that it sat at 254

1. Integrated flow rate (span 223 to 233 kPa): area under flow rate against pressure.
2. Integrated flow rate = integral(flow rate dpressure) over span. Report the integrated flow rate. 839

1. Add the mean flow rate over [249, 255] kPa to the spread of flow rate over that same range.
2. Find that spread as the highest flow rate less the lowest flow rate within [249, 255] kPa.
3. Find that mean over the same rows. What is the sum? 91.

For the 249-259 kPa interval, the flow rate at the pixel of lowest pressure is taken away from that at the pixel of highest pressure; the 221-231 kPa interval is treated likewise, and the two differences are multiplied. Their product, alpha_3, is 33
